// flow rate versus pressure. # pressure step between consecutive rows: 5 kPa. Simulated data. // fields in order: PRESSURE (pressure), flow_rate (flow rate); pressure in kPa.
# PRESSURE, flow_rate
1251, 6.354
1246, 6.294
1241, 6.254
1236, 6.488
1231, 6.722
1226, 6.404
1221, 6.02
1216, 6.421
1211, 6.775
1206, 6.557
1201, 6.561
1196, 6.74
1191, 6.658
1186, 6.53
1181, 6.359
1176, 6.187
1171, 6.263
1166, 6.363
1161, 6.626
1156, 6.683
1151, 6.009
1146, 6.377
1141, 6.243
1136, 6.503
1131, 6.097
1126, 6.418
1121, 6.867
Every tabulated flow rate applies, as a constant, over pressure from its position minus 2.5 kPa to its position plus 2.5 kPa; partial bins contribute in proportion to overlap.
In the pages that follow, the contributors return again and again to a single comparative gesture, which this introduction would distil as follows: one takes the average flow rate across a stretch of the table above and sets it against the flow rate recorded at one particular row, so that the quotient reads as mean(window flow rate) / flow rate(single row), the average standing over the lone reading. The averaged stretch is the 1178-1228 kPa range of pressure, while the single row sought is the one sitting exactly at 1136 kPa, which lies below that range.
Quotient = 1.00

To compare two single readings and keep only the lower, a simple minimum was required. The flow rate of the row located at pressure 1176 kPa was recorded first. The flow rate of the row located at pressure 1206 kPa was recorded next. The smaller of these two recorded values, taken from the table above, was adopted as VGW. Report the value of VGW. 6.19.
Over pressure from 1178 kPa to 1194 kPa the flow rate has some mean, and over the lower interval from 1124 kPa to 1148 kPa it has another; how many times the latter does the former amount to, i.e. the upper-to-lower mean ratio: 1.030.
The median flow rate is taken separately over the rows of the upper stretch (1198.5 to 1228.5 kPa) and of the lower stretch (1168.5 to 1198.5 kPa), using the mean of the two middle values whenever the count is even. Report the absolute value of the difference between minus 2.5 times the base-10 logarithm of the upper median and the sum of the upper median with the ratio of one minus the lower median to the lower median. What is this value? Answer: 7.67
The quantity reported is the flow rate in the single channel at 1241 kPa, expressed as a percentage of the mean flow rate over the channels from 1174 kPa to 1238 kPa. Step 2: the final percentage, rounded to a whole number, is 96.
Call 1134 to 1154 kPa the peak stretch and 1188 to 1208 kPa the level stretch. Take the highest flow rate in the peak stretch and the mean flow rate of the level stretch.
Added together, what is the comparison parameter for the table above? 13.13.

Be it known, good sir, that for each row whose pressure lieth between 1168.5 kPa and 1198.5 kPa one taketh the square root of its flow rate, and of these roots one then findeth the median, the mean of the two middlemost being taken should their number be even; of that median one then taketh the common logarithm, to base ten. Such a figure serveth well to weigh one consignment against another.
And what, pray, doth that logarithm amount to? 0.4046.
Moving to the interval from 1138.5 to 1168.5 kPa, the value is 0.4021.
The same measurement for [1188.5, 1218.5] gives 0.4101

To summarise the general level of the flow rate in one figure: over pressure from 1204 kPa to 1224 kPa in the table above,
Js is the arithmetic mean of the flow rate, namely 6.44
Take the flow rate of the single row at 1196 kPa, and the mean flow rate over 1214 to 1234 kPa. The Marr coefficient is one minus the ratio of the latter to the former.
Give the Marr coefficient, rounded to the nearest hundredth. 0.05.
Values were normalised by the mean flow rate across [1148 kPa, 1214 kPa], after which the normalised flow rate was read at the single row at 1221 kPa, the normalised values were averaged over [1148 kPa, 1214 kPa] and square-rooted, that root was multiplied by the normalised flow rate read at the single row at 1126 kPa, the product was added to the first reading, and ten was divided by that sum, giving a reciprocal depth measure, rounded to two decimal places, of 5.21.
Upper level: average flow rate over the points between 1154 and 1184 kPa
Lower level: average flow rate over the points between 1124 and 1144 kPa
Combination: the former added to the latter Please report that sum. 12.73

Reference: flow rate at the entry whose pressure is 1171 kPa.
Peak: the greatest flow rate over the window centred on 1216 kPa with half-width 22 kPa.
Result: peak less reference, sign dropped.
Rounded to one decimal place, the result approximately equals 0.5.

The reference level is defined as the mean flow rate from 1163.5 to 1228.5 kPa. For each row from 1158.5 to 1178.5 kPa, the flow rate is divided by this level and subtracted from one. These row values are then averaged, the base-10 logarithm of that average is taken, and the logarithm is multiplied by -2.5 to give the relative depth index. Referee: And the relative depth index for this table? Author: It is 4.6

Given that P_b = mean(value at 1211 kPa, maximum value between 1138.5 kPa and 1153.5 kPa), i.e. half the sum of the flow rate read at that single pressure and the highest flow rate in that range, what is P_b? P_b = 6.58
